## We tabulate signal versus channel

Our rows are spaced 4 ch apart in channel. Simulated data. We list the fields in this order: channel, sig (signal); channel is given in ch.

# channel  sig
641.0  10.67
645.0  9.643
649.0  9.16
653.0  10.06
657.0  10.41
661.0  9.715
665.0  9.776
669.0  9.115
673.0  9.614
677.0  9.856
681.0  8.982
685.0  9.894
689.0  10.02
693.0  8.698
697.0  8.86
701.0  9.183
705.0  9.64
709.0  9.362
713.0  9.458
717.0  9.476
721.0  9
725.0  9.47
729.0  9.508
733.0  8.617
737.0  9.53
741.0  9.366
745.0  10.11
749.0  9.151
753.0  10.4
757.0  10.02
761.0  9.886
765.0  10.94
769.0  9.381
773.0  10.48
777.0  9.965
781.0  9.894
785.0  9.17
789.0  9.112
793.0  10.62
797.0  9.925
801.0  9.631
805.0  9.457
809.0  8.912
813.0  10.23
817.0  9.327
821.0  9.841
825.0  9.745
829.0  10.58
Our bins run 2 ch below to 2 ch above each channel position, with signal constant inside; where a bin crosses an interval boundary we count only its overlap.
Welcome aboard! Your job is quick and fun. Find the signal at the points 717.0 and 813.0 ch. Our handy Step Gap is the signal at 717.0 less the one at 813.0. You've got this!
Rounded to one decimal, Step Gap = -0.8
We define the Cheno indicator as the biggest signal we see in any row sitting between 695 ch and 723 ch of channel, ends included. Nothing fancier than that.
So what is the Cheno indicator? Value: 9.64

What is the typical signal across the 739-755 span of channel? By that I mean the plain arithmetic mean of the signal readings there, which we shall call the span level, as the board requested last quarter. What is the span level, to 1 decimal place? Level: 9.8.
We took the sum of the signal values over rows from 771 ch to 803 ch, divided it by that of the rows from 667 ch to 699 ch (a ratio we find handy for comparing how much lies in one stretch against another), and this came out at 1.05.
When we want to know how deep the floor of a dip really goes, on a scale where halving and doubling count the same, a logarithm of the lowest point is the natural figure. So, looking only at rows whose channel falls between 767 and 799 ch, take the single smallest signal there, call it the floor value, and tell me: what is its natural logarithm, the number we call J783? 2.21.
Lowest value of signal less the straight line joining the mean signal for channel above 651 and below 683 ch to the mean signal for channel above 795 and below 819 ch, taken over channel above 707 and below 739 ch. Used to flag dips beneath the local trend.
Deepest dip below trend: -1.02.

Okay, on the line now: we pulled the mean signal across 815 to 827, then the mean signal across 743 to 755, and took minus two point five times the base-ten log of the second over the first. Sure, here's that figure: -0.03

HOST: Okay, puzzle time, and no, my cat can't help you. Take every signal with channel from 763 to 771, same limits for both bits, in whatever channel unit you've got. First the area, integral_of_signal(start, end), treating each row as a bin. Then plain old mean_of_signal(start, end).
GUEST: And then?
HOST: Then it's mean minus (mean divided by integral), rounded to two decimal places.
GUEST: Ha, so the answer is 10.04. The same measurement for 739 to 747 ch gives 9.61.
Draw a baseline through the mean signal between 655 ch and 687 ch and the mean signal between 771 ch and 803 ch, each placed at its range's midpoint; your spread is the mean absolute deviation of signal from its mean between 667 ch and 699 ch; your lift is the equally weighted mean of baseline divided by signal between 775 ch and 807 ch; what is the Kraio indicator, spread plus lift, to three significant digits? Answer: 1.48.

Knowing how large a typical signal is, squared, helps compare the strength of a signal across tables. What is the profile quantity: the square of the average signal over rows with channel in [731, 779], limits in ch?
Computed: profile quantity 96.4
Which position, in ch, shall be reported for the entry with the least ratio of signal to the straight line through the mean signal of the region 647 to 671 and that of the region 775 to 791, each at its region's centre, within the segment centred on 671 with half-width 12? 681.0 ch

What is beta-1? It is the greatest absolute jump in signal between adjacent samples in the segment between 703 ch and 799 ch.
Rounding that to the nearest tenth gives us 1.6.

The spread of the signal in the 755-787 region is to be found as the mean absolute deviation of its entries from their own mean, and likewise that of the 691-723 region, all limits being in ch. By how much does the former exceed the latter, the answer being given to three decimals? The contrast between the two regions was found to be 0.110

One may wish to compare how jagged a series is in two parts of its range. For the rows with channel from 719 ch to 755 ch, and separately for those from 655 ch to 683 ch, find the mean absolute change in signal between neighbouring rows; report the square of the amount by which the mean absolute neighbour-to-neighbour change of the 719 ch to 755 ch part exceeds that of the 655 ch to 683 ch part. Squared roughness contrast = 0.030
